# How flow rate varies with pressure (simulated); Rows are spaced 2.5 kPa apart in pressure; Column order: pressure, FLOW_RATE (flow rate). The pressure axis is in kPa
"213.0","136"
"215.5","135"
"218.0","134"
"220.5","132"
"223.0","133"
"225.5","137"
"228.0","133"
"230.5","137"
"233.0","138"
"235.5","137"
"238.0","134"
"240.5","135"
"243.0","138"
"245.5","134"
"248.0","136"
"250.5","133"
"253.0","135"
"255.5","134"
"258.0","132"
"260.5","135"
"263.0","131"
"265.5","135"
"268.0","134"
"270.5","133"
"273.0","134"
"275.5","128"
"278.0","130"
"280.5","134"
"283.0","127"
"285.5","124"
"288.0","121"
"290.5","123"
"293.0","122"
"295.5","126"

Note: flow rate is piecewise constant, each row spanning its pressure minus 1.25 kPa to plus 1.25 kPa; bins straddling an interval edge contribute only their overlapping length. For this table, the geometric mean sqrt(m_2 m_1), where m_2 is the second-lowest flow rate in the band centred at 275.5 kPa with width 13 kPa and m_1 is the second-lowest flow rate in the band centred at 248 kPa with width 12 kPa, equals 132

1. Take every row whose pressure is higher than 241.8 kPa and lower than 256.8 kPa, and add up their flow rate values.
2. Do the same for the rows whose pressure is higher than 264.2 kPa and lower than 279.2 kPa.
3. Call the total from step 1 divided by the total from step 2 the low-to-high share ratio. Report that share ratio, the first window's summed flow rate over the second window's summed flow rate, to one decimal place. 1.0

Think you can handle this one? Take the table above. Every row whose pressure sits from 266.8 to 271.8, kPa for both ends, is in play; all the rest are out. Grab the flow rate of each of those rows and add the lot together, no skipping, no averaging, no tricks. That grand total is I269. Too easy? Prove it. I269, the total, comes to 267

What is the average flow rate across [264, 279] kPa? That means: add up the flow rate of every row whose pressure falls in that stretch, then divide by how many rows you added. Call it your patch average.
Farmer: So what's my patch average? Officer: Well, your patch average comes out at 132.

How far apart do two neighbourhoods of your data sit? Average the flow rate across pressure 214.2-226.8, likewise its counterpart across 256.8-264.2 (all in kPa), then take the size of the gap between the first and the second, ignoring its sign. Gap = 1.5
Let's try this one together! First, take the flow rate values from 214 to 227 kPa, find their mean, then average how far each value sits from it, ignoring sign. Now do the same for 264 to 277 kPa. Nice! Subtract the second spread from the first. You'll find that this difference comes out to -0.5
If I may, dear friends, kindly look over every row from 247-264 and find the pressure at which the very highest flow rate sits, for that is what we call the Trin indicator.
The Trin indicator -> 248.0 kPa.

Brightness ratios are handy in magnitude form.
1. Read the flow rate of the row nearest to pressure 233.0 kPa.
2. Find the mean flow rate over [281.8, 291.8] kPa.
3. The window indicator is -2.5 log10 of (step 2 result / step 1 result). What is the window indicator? 0.12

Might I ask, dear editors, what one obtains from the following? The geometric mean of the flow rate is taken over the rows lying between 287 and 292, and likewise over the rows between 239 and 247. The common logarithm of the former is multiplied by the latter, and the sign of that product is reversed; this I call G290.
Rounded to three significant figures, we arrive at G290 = -283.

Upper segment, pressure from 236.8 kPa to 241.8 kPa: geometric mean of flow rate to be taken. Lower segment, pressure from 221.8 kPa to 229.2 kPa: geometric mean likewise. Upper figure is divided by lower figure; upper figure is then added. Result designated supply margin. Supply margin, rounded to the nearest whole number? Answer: 136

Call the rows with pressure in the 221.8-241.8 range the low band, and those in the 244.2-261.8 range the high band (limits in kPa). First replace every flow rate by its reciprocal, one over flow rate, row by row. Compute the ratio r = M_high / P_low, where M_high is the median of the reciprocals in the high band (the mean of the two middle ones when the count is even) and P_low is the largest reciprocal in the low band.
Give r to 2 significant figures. 0.99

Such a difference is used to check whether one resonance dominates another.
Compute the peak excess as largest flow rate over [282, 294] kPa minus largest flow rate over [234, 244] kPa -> -11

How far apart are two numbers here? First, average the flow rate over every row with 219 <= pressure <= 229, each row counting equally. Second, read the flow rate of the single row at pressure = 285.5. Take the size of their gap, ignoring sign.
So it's 10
